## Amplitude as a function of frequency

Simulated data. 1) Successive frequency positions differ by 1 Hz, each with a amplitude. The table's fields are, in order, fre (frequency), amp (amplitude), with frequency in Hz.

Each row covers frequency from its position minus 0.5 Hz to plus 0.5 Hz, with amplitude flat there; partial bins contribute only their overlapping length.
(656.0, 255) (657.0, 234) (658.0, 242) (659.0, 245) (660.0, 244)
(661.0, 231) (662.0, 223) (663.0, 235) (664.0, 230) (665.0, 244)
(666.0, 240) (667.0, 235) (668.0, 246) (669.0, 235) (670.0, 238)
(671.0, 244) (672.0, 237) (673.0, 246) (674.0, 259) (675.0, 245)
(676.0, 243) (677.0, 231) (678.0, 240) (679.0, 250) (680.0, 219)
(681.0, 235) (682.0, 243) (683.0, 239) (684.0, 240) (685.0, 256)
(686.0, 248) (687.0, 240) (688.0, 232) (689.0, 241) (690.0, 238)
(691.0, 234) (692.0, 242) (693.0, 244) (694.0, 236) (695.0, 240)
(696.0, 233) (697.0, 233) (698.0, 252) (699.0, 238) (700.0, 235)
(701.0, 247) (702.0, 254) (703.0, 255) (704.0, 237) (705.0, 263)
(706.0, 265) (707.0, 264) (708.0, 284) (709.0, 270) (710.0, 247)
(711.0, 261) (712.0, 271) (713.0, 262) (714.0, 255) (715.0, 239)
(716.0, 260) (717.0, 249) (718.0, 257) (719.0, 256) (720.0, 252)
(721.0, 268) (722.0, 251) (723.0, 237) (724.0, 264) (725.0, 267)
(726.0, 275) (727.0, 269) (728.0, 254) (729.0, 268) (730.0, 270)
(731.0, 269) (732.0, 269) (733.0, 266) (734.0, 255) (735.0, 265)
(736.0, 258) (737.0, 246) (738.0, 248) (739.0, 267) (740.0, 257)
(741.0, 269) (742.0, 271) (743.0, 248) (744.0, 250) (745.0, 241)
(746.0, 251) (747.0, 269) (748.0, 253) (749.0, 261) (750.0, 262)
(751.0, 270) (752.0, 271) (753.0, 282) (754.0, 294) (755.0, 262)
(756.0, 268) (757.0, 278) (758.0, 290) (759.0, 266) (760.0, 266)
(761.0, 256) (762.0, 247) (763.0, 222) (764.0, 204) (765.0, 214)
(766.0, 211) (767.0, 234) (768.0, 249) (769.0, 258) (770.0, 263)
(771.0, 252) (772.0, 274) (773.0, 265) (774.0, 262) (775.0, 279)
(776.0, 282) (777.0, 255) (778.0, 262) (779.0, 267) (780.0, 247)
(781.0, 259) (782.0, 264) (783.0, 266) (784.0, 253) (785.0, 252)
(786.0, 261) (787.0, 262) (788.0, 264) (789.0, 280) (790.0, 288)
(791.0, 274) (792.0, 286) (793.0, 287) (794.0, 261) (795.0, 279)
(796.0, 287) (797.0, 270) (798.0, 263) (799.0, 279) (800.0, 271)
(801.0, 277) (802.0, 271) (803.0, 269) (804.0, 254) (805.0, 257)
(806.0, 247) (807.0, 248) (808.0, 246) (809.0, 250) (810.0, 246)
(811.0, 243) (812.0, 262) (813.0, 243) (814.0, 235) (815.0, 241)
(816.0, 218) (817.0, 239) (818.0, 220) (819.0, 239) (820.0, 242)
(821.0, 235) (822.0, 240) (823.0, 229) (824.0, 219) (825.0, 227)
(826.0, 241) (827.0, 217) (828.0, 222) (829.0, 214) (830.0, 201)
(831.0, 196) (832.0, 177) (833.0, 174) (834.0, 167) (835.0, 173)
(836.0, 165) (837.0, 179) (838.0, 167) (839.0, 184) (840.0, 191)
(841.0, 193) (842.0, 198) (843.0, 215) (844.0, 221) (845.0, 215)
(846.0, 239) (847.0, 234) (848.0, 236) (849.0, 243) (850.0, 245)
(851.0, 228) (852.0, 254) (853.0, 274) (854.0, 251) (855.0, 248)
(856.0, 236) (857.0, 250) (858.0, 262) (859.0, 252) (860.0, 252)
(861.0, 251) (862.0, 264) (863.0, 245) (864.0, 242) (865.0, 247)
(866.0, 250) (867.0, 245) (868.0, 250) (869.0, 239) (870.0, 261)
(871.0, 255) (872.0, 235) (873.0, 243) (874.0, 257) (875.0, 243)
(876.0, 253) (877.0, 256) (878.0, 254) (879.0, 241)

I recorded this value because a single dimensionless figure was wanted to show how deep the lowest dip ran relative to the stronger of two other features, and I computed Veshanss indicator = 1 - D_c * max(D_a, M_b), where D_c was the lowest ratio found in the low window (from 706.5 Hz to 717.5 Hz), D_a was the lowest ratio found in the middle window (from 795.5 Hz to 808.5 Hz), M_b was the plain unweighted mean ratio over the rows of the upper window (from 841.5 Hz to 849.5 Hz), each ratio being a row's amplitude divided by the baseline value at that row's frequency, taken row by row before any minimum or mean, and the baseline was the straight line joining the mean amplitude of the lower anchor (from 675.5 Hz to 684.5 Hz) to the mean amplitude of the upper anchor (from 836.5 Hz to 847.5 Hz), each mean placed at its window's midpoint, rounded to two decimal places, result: -0.21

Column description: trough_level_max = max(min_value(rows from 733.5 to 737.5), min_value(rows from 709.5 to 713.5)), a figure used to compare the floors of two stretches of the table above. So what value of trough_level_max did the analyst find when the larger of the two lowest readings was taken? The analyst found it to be 247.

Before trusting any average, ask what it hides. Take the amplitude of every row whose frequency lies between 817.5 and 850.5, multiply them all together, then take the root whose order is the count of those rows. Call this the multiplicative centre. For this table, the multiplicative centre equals 209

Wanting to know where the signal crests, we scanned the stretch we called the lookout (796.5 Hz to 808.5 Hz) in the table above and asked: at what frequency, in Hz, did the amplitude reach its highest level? 799.0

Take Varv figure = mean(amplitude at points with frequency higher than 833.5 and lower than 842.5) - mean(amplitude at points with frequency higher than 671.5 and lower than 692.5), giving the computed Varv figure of -61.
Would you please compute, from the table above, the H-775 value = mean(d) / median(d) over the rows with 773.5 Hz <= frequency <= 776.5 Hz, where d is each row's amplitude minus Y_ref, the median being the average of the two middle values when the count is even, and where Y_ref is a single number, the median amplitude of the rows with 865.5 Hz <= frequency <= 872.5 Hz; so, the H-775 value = 0.84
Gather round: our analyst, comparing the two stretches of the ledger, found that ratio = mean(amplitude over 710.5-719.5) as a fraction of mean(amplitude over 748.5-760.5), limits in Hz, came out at 0.94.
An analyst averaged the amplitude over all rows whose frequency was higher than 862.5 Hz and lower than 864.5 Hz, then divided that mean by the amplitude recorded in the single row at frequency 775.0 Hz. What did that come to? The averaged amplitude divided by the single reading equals 0.87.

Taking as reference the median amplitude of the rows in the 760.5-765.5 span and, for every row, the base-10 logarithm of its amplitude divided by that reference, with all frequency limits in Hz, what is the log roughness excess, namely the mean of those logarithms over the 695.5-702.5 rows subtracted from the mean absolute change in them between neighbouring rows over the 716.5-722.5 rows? -0.021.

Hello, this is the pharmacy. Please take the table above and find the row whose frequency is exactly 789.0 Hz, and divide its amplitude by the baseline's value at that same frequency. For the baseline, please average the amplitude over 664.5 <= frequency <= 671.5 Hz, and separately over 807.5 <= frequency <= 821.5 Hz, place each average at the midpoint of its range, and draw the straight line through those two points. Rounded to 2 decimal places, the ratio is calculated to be 1.17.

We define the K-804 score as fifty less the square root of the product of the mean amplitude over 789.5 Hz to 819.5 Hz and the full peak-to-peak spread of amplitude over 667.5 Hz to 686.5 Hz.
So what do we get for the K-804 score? -52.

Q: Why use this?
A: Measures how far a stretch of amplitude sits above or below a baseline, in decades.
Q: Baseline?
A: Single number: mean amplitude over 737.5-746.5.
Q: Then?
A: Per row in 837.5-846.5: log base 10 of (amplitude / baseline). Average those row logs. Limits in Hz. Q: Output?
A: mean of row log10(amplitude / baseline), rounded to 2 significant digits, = -0.10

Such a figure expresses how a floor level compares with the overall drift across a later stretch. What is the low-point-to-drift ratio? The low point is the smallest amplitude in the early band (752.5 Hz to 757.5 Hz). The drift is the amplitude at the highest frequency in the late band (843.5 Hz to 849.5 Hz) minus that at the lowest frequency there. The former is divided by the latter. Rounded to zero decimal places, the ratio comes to 12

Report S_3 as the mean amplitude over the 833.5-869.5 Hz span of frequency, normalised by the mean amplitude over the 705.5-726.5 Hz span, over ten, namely 0.088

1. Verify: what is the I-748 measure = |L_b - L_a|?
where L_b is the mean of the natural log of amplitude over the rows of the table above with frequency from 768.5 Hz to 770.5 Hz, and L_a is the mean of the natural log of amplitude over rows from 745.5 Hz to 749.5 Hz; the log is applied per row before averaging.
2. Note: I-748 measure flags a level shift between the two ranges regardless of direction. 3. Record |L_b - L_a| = 0.01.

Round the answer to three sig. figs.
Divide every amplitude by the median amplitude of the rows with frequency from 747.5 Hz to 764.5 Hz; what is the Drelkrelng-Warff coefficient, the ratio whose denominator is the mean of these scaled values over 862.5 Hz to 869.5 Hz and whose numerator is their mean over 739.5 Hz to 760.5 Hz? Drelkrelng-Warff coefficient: 1.08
